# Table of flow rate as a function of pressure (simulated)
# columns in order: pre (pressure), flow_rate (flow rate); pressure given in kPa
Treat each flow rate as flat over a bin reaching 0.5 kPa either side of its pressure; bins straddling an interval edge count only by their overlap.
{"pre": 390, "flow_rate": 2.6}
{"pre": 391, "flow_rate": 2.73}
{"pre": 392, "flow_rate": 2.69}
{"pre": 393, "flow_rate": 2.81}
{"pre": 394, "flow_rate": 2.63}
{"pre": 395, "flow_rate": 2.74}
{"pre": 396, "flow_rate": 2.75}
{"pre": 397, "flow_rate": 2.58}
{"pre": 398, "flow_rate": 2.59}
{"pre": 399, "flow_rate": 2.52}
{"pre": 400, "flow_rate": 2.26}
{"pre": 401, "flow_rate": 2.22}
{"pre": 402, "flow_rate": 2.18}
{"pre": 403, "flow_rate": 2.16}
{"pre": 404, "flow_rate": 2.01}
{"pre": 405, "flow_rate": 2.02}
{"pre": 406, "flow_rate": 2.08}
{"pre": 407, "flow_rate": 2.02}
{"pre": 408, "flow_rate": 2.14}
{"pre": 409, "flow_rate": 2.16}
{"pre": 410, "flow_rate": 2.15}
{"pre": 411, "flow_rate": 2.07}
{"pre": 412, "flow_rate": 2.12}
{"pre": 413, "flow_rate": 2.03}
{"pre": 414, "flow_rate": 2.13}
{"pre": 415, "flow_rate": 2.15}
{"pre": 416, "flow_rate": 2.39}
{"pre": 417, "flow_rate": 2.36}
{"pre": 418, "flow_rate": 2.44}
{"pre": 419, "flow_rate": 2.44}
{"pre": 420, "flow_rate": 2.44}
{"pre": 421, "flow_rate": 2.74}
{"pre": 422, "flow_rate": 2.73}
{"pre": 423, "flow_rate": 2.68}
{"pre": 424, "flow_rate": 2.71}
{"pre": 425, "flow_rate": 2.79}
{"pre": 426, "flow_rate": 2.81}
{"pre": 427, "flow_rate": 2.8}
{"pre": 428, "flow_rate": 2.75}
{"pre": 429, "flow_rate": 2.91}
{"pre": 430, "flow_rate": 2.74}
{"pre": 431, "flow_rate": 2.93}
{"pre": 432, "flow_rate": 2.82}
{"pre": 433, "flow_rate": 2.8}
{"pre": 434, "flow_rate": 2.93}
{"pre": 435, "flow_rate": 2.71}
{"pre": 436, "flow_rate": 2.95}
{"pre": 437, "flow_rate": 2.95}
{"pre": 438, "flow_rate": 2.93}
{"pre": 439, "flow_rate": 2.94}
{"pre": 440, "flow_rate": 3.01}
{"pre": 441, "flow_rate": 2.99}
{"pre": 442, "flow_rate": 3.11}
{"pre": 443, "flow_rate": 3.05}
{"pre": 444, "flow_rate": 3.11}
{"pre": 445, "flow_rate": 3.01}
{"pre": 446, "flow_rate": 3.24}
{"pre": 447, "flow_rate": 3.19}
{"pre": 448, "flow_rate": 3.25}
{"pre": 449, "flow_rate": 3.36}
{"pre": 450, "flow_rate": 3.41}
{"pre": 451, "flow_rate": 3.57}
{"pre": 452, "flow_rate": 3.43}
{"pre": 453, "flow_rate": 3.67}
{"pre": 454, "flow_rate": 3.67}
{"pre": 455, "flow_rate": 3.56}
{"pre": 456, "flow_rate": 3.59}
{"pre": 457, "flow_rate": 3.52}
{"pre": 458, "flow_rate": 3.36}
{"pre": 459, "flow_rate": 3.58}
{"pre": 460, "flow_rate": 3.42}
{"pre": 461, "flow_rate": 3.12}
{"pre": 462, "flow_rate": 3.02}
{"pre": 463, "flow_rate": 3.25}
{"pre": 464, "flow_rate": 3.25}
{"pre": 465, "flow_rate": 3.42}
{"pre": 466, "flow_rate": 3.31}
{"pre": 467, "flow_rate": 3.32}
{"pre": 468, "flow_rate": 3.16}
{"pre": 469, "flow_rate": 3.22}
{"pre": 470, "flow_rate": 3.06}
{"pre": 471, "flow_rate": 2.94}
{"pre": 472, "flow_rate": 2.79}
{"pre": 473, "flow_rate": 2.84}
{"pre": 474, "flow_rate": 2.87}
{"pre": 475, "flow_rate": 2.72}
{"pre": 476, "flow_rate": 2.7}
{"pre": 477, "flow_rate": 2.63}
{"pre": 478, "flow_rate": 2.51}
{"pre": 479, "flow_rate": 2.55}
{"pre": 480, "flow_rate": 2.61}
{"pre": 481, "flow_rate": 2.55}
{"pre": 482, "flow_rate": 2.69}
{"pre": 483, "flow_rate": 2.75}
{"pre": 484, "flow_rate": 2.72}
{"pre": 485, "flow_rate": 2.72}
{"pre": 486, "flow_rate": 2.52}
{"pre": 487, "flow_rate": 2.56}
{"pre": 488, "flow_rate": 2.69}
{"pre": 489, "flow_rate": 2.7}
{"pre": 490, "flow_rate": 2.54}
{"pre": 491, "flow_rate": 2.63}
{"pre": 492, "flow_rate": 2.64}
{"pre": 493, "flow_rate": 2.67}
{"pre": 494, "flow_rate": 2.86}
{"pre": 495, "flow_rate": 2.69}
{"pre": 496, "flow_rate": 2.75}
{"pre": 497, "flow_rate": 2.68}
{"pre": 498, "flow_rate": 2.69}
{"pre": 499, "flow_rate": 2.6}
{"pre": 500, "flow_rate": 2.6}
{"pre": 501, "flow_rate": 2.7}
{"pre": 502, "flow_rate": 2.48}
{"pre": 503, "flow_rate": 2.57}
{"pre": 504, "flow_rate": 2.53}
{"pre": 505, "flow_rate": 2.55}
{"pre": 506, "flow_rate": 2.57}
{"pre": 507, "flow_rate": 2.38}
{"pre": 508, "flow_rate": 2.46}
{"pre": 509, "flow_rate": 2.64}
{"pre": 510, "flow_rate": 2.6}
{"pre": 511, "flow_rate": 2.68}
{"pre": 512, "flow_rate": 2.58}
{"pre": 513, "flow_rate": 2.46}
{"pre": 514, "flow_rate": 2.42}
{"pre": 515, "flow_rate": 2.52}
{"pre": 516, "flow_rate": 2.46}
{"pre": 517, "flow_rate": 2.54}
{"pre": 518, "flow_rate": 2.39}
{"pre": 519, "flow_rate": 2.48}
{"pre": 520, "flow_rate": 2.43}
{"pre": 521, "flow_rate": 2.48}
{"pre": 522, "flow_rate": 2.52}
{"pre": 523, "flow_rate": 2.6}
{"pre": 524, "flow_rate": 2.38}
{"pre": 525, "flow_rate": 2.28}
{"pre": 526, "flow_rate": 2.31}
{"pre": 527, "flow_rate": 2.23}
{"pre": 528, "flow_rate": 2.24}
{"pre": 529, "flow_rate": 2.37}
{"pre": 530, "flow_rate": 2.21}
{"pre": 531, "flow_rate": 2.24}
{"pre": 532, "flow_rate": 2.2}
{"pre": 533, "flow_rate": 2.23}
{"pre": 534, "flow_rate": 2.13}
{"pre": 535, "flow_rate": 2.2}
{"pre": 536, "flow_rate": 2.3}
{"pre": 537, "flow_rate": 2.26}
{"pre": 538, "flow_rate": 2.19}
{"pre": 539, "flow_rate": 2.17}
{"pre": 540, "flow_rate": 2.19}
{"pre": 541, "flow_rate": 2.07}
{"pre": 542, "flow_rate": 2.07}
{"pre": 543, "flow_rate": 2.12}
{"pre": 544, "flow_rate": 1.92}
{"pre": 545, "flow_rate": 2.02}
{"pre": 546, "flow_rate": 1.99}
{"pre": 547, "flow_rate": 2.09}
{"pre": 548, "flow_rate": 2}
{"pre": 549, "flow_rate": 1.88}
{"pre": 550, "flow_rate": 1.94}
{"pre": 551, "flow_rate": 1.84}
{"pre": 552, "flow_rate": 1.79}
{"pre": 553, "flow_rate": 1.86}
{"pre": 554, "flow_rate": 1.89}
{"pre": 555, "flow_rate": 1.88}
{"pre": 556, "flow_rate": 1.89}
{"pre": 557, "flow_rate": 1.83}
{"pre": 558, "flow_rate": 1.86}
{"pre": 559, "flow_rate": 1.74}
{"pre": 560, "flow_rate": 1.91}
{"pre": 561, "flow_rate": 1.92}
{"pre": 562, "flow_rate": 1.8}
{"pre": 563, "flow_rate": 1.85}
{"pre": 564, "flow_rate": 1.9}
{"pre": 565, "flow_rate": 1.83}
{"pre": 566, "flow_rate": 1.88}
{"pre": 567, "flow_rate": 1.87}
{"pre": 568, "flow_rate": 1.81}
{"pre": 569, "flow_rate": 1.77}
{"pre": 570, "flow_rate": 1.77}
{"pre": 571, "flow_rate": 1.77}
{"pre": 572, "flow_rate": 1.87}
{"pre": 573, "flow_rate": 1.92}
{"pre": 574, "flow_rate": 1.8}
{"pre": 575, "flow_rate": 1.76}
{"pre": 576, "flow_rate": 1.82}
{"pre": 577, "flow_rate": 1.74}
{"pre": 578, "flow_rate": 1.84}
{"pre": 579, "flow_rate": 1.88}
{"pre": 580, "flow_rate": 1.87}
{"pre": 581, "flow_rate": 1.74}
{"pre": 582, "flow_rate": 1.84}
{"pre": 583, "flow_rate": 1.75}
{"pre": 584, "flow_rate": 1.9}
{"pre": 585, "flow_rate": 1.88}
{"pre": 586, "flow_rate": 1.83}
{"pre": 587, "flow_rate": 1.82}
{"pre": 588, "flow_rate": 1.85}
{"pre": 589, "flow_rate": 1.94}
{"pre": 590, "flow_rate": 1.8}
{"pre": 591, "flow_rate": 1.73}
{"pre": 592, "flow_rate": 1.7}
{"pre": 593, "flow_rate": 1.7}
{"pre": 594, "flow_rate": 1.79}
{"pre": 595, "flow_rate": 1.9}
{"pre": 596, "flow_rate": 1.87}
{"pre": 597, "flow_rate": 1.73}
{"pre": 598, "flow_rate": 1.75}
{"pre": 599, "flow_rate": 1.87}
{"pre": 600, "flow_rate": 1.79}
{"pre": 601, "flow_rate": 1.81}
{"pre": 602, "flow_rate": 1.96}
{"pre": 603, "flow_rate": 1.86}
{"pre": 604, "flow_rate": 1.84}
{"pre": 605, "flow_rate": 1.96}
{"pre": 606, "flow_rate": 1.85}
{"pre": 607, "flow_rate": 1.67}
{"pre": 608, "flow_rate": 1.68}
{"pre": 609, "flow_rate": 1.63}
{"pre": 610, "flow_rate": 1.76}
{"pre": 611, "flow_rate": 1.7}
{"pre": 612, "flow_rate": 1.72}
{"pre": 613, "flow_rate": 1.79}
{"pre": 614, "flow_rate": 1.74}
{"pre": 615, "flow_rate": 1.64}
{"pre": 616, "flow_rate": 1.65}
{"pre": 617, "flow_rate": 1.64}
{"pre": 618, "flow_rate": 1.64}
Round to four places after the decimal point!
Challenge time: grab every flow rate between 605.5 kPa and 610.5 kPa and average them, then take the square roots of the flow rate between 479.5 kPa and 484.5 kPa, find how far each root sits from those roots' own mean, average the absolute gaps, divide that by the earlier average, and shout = 0.0120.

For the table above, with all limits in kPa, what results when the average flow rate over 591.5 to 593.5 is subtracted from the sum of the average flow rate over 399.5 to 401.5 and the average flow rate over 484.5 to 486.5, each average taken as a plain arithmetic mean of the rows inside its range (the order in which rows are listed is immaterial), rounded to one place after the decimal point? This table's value 3.2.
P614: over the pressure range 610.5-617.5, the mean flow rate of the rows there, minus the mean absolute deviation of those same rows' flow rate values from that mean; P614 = 1.7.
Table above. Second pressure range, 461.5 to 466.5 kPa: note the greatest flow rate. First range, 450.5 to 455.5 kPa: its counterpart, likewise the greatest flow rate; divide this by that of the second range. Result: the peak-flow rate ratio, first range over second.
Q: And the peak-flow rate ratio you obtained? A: 1.07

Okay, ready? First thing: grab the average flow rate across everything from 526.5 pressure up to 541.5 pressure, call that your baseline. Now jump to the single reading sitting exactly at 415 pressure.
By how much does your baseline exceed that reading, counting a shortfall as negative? 0.1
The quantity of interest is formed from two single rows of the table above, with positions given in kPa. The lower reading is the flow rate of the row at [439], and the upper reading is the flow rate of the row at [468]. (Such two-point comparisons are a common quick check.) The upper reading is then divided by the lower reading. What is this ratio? 1.07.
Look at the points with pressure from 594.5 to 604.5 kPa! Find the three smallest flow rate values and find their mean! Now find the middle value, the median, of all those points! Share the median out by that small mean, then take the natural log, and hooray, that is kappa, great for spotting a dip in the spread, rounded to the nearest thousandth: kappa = 0.052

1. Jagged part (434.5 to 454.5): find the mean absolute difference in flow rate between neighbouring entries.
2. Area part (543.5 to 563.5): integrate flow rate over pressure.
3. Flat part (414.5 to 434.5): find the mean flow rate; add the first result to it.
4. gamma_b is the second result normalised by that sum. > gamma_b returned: 13.7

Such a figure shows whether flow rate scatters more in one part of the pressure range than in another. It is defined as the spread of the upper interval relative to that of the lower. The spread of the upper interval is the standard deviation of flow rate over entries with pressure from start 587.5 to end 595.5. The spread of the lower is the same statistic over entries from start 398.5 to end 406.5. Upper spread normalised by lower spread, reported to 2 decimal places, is 0.55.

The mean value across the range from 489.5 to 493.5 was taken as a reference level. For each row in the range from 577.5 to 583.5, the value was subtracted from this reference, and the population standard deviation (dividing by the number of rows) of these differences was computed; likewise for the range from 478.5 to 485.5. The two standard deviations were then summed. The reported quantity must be 0.133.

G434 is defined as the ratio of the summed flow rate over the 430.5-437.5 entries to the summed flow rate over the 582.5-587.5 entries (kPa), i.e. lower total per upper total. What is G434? 2.2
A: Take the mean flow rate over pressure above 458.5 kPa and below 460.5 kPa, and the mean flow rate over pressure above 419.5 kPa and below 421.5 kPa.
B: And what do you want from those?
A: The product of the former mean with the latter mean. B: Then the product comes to 9.1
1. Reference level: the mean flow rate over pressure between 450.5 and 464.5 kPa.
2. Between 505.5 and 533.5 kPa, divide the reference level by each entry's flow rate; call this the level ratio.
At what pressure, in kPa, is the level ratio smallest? 511 kPa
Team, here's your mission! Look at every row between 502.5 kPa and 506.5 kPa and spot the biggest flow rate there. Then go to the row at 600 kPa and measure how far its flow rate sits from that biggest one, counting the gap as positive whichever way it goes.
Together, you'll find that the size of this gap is 0.8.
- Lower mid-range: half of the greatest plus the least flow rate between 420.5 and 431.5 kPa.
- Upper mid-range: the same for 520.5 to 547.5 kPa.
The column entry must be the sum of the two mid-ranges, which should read 5.1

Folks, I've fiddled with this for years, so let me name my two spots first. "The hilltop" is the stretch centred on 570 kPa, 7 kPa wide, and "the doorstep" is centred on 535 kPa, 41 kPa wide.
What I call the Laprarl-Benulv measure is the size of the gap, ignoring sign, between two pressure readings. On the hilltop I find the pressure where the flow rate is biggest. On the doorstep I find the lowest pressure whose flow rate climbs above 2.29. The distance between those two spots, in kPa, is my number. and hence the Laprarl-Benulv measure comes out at 58 kPa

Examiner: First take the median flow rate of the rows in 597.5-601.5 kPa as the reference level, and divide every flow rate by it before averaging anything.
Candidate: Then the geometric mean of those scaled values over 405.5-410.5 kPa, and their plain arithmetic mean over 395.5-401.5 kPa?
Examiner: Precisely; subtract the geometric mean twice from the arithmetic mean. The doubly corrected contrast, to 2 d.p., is -0.96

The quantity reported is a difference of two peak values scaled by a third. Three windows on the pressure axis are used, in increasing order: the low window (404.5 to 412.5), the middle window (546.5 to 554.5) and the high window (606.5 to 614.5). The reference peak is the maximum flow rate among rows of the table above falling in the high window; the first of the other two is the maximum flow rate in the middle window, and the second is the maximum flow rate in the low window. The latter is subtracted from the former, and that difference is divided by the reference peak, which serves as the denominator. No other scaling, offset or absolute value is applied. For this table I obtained 0.0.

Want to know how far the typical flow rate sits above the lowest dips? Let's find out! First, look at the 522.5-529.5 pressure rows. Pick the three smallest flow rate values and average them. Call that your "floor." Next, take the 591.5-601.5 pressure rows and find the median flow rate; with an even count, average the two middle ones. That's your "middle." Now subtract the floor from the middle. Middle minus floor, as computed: -0.46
